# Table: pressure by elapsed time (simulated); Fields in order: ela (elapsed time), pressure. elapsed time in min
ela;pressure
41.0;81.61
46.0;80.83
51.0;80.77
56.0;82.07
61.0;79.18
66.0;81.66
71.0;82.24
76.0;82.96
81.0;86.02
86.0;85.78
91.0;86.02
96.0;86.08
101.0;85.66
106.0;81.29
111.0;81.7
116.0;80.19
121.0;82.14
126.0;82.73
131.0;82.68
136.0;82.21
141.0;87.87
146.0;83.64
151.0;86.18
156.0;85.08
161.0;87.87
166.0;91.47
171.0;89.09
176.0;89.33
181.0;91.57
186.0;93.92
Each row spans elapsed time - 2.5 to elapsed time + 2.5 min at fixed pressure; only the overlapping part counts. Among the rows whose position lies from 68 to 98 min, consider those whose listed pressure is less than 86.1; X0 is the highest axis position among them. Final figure 96.0 min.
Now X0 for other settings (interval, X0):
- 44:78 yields 76.0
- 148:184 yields 156.0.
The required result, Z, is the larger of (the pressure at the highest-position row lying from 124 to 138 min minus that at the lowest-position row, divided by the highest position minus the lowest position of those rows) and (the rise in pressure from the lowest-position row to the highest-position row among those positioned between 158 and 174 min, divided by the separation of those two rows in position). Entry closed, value 0.12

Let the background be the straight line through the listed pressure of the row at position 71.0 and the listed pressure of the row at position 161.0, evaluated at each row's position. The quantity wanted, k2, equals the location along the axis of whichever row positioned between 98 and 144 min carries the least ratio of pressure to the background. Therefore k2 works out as 116.0 min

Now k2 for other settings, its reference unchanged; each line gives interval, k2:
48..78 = 61.0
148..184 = 156.0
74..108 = 106.0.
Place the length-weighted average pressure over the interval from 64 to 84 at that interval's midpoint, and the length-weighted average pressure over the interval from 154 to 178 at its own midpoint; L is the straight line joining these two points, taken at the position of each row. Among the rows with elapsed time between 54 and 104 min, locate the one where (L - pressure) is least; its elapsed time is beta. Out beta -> 81.0 min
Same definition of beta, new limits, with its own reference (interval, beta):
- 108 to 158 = 141.0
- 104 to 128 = 126.0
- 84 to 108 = 86.0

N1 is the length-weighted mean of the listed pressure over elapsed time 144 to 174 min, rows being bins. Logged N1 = 87.3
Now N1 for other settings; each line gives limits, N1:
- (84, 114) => 84.3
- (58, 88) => 82.9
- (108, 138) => 81.9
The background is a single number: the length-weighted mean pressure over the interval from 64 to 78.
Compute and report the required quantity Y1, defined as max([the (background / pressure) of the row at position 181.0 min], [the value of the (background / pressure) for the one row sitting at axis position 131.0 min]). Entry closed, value 1.00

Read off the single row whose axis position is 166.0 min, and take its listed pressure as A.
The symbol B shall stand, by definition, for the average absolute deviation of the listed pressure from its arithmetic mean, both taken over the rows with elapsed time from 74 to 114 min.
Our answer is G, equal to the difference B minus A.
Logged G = -90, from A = 91.47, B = 1.84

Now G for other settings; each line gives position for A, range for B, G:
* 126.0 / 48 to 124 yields -81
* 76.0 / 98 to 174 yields -80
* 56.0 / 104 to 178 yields -79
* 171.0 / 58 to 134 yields -87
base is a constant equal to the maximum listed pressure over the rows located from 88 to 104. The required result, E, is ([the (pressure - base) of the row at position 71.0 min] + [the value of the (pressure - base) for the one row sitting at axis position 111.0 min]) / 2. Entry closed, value -4.1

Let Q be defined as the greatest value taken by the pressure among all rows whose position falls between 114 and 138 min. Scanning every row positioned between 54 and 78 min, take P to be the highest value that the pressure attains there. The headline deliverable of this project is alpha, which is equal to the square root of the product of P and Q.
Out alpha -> 82.8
